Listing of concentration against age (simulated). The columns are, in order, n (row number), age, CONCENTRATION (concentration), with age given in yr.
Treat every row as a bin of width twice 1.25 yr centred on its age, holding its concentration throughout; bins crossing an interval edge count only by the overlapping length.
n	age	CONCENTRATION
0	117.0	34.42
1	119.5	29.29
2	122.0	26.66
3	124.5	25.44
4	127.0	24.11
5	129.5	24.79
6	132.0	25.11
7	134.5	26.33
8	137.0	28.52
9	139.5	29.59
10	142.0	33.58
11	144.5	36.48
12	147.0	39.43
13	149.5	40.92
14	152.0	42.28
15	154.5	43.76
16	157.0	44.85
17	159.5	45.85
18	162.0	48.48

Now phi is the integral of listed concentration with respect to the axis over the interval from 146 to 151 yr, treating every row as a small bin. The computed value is 202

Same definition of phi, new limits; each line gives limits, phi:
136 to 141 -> 147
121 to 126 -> 130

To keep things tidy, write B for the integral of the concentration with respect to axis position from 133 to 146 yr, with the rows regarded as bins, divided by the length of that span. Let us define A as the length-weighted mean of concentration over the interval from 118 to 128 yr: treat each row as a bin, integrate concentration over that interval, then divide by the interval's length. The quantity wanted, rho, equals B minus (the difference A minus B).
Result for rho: 35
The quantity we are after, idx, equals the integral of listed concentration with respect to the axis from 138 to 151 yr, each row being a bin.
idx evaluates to 468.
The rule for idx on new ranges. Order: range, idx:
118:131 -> 341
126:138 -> 309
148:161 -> 566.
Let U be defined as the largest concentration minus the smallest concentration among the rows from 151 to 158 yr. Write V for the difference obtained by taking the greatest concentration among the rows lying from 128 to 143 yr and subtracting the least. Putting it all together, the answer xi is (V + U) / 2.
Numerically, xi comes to 5.7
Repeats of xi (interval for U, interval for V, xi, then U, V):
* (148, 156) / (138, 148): 6.3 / 2.8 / 10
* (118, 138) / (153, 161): 3.6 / 5.2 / 2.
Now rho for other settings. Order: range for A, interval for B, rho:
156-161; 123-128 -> 4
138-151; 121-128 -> 15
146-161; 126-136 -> 7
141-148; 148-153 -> 46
